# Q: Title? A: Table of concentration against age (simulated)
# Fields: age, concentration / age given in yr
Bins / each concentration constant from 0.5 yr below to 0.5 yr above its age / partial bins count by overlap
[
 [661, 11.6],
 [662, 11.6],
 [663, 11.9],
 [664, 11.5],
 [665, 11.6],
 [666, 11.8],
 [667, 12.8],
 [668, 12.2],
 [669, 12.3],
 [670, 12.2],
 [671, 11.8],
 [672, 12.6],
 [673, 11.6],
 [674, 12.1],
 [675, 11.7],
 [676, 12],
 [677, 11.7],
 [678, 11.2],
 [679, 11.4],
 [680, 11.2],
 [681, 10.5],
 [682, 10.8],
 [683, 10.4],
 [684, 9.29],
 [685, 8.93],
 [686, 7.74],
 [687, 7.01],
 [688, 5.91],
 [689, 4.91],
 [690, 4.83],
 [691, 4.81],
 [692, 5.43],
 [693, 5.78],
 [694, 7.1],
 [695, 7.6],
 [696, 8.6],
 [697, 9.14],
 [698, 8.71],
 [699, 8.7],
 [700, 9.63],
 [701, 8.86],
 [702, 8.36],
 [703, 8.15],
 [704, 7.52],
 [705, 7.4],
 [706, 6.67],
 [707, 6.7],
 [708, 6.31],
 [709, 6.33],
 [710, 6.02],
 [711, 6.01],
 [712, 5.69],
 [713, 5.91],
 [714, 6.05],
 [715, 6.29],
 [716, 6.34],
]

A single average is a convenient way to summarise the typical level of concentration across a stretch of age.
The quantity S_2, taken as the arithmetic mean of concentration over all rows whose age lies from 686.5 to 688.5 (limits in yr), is 6.5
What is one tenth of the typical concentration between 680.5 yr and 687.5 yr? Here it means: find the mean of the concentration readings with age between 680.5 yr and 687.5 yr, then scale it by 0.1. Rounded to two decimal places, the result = 0.92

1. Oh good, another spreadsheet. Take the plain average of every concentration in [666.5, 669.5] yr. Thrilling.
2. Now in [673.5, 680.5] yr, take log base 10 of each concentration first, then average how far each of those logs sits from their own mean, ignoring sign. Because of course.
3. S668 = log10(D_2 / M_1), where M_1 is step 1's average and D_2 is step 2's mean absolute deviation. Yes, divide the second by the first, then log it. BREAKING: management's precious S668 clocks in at -3.0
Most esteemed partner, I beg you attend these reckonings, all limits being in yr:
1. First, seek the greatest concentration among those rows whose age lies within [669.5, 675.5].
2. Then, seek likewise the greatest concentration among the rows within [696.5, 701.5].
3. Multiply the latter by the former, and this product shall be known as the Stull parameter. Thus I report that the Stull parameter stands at 121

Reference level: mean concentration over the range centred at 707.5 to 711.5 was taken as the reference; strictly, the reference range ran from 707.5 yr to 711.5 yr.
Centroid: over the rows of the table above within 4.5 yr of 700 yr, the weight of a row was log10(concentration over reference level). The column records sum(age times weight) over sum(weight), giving 699.7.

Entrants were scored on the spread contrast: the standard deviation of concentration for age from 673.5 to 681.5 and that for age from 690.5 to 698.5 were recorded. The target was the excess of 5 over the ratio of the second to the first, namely 1.8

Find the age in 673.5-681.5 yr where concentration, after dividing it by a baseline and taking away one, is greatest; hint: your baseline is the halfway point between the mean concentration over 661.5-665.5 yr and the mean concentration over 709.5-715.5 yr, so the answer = 674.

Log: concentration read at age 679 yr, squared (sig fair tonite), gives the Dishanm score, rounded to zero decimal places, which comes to 130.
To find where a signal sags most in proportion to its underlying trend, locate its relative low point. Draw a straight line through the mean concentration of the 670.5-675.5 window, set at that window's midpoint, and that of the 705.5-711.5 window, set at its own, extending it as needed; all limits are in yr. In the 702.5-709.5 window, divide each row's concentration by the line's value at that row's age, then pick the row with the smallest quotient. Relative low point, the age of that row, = 708 yr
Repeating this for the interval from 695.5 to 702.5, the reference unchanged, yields 696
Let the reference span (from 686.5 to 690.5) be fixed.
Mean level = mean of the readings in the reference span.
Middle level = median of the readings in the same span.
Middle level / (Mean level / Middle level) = 5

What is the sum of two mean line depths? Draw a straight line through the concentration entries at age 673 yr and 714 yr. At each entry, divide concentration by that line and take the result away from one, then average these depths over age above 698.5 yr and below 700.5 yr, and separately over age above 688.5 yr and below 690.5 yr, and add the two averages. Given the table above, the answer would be 0.34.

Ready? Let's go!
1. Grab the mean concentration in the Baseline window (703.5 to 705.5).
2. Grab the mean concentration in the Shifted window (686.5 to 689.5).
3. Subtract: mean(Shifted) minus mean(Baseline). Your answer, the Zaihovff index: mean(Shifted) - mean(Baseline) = -1.5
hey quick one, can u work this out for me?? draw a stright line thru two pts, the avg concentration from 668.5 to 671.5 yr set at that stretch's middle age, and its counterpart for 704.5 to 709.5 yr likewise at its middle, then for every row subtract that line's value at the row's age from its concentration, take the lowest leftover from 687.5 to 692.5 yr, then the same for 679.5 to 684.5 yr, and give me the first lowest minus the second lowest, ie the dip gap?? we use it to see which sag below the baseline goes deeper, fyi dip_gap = -3.6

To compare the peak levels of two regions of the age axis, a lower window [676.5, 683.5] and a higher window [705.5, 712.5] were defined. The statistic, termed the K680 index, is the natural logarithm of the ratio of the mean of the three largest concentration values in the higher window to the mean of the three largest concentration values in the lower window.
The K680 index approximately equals -0.55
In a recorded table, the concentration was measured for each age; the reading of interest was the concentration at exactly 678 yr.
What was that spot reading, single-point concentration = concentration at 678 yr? 11.2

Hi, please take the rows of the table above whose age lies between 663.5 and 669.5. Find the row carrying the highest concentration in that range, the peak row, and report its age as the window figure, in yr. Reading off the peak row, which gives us 667 yr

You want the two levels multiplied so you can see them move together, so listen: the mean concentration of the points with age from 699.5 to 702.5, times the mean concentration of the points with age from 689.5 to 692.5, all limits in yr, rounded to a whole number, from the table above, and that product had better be 45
